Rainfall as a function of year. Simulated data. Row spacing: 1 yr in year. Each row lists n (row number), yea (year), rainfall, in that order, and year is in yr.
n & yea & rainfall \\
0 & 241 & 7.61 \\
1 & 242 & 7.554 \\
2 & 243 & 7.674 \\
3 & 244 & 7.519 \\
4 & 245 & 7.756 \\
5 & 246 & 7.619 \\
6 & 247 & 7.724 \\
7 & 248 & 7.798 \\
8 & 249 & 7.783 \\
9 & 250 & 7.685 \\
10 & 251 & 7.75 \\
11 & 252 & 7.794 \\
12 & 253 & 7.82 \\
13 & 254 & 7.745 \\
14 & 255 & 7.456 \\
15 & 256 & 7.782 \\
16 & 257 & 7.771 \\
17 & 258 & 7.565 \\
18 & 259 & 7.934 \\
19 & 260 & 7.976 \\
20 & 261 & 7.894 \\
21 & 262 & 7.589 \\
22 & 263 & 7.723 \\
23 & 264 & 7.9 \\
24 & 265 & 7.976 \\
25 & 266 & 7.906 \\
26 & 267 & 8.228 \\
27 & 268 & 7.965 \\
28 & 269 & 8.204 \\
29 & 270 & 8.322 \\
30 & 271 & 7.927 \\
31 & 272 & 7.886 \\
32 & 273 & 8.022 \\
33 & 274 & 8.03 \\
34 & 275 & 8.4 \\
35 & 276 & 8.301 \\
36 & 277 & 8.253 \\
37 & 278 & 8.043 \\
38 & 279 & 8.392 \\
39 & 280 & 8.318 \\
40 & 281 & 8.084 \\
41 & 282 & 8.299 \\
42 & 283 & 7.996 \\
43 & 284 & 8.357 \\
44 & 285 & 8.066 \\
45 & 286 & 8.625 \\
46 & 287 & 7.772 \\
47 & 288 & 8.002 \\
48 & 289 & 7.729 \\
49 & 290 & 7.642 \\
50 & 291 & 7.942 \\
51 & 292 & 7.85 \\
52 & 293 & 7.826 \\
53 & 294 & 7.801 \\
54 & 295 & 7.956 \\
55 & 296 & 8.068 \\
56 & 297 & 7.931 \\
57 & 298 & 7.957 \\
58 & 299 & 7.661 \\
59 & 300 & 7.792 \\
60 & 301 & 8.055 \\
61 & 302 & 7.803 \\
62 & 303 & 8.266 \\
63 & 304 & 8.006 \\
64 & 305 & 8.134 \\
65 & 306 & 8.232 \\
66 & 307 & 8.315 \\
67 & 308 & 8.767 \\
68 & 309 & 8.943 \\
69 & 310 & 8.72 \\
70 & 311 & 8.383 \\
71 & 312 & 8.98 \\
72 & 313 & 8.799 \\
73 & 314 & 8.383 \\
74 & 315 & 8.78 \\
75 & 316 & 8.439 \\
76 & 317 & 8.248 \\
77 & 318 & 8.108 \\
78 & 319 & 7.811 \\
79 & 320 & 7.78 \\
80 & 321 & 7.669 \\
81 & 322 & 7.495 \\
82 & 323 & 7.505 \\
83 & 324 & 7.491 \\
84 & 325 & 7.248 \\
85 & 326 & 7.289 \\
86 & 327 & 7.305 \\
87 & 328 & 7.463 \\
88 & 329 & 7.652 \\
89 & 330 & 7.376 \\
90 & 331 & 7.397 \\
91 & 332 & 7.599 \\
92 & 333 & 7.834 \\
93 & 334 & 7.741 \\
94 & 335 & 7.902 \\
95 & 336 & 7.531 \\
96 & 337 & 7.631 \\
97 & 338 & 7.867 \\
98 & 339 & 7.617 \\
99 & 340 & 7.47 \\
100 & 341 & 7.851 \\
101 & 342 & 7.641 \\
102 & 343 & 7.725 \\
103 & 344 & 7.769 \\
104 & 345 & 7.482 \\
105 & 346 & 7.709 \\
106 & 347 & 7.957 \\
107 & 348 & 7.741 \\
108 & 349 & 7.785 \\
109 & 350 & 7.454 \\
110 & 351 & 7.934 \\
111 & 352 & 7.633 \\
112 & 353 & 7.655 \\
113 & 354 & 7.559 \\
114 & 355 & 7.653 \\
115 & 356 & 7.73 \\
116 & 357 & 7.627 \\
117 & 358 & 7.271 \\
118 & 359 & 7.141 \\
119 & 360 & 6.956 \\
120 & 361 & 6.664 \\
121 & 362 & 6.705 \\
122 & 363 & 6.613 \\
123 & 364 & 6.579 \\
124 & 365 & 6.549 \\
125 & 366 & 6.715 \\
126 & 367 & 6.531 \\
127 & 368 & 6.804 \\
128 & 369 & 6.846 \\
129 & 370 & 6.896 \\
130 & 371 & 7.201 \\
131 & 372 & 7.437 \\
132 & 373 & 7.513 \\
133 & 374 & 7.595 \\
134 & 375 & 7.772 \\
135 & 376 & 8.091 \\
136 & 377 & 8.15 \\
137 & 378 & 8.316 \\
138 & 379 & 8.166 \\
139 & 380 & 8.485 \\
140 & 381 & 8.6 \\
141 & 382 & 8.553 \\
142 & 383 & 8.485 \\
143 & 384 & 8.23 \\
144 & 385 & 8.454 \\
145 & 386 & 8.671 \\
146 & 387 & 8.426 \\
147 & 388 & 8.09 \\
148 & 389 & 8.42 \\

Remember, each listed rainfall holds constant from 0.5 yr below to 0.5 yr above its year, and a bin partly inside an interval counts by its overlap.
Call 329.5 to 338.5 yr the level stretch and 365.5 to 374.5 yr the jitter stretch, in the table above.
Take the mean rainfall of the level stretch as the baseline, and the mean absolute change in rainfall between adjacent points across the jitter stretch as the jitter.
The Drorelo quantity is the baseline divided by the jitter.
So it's 49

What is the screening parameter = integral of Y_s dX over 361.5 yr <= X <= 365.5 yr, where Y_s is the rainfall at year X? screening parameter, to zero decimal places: 26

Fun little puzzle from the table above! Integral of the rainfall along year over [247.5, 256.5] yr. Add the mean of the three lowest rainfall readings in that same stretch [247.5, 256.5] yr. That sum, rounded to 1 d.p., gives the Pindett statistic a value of 77.2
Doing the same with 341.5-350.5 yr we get 76.8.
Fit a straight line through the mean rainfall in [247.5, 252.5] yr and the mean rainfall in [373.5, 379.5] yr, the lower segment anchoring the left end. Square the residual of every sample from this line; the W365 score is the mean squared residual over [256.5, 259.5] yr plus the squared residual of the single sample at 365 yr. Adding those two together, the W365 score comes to 2.1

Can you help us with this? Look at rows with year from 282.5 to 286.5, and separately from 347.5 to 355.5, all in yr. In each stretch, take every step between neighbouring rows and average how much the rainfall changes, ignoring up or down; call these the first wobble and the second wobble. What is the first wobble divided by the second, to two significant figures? 2.1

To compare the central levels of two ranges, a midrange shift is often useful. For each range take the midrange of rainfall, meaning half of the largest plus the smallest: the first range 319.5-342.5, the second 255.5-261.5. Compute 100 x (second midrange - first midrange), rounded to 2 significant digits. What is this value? 20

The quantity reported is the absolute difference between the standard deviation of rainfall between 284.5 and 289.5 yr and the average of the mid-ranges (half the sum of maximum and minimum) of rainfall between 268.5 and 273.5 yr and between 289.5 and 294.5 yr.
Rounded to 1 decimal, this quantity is 7.6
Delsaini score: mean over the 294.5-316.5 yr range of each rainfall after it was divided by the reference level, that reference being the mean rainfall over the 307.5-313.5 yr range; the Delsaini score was 0.946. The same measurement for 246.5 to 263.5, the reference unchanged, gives 0.884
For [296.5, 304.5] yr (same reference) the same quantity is 0.905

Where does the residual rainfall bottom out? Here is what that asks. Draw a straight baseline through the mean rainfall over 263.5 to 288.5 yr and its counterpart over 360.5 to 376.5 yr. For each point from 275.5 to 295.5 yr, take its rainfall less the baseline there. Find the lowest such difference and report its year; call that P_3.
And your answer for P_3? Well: 290 yr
